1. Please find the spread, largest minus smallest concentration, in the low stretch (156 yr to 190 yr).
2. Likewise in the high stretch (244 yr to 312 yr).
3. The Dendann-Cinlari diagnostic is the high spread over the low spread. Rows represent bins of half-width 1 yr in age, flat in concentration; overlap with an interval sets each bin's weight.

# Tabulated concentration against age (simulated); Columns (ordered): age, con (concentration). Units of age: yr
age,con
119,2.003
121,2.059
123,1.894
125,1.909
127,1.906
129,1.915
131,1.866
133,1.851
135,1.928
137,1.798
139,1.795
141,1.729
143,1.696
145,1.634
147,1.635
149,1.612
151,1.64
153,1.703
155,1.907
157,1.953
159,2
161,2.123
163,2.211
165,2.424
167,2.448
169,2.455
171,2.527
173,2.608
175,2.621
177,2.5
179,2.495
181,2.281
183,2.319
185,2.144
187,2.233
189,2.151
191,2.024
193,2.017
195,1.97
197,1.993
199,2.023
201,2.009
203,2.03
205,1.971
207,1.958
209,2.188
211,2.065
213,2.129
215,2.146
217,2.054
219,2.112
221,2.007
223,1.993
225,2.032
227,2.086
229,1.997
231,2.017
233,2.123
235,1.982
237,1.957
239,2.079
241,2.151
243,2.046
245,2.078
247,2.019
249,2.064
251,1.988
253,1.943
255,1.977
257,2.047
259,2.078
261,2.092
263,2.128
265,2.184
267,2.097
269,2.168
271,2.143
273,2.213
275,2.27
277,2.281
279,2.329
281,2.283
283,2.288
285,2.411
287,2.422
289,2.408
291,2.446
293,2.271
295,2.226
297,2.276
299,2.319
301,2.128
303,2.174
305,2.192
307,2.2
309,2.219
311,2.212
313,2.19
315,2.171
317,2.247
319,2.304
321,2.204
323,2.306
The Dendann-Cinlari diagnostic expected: 0.75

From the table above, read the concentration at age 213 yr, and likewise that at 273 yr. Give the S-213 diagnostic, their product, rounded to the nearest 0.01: 4.71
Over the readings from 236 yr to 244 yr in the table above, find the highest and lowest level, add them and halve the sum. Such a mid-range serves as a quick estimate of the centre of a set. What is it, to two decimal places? 2.05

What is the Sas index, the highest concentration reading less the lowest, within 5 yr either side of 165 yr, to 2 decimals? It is 0.33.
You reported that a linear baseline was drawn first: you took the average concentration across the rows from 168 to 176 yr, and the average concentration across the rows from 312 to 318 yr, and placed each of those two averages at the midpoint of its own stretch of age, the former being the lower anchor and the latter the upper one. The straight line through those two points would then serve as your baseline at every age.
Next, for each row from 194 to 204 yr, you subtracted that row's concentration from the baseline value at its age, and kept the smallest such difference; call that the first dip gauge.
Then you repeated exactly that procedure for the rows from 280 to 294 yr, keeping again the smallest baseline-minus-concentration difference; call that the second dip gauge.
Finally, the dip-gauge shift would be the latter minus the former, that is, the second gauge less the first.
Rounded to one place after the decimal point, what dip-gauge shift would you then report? -0.6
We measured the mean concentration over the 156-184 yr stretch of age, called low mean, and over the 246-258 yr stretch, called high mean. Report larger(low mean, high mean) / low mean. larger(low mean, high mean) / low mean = 1.00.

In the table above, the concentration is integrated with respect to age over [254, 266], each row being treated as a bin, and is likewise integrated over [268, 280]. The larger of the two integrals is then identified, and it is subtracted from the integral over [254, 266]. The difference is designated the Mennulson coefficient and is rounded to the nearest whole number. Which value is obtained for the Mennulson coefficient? -2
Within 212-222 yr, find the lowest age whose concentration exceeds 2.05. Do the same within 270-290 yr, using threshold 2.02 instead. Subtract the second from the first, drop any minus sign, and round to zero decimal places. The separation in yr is 58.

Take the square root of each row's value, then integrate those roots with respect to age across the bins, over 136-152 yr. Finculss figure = 21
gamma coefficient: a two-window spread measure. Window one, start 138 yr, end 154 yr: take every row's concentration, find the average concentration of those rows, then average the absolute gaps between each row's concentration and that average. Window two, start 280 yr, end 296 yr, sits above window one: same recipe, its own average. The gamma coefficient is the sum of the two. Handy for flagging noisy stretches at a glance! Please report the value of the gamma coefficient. 0.13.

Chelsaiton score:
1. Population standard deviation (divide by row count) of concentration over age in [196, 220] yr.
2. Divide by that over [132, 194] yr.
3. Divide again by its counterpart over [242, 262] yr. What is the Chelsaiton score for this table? 4.6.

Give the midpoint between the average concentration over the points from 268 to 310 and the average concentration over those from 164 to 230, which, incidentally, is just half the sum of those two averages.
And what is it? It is 2.23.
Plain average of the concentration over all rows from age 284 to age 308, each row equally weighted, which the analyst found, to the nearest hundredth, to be 2.29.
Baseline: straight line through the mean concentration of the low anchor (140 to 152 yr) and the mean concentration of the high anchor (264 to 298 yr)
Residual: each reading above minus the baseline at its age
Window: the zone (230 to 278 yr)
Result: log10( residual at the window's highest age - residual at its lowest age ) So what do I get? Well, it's -1.3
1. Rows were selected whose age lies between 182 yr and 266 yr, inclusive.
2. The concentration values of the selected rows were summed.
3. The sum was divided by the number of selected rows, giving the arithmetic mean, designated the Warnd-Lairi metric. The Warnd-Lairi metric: 2.06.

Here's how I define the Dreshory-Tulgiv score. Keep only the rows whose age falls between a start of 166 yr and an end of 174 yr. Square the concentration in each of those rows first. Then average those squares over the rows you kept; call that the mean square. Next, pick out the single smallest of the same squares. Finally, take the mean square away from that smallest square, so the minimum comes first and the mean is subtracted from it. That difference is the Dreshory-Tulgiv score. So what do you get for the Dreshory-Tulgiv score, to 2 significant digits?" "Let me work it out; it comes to -0.31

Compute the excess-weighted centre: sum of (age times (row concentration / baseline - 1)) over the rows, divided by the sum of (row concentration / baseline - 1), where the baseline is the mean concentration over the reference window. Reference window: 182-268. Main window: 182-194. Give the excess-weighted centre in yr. 184.2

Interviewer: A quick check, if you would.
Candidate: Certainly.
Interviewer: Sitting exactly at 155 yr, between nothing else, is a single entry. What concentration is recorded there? 1.907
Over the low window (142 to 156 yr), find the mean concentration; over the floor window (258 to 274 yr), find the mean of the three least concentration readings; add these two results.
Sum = 3.78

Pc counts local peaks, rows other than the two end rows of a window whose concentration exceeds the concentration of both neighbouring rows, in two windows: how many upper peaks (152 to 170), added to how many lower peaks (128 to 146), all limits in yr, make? 1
